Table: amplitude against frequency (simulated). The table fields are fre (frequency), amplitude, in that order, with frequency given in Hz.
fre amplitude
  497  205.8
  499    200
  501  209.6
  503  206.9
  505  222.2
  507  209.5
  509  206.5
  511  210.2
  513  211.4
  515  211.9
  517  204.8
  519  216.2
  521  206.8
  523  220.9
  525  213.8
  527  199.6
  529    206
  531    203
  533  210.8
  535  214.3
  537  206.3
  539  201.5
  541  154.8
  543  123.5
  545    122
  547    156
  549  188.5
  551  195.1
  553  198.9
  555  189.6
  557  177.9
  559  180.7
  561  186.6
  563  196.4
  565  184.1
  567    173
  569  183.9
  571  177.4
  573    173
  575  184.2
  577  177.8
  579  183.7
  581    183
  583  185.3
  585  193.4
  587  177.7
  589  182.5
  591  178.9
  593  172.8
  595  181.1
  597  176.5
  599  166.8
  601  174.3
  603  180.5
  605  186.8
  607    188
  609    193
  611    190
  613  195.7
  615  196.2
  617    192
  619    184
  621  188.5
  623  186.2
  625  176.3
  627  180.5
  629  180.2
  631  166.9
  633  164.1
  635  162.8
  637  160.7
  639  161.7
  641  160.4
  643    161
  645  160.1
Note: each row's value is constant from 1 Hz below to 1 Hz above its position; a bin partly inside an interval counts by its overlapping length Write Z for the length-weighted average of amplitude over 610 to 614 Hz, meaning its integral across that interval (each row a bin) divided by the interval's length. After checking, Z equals 193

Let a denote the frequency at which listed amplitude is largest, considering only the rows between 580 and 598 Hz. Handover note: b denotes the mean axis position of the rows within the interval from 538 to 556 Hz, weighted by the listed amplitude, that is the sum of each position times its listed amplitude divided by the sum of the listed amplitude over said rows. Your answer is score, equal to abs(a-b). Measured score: 37.6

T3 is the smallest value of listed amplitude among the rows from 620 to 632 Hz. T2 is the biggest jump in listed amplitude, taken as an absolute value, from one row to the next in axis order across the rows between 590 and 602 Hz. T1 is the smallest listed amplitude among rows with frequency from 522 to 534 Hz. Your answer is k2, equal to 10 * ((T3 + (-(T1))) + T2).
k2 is -230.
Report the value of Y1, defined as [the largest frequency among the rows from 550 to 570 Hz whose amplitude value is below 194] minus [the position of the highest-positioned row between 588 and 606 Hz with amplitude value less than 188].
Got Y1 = -36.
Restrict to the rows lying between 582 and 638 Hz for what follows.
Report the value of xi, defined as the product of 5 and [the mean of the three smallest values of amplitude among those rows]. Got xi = 813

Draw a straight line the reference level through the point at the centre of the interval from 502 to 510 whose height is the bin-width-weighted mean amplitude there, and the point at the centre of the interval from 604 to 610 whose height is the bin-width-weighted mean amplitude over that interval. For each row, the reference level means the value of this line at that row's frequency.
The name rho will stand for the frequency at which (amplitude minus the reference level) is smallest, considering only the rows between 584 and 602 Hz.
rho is 599 Hz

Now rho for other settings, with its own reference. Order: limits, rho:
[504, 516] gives 509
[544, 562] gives 545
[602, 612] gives 603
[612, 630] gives 625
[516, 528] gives 527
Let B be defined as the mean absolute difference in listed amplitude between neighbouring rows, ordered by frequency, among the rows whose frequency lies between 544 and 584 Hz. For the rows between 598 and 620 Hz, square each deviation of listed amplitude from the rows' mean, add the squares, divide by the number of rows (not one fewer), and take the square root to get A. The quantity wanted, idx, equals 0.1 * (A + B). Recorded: 1.9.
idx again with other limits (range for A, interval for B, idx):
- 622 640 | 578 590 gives 1.5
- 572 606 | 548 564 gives 1.3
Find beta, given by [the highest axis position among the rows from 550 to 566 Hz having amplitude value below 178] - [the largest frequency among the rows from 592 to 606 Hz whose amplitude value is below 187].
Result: -48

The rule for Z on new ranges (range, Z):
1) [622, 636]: 174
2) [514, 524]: 212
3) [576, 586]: 185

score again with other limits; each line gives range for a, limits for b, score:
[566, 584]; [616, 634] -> 41.8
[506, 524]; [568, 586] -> 54.1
